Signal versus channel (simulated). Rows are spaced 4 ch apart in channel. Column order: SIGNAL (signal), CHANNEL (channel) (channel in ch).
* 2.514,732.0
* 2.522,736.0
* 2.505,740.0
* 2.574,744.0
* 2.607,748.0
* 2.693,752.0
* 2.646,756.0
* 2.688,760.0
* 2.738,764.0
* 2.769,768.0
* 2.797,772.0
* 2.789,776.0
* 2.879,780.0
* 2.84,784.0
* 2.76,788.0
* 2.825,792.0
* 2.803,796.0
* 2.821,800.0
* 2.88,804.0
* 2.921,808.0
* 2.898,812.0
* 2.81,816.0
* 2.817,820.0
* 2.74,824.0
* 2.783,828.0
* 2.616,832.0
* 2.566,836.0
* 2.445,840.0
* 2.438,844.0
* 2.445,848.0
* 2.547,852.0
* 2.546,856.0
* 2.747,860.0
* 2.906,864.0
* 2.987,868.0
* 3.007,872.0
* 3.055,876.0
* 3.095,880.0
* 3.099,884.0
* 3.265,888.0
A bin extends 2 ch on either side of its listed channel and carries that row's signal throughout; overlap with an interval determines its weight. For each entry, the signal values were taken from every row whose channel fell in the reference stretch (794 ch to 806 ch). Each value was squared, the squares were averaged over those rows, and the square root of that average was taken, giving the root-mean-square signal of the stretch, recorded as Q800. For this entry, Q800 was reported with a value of 2.83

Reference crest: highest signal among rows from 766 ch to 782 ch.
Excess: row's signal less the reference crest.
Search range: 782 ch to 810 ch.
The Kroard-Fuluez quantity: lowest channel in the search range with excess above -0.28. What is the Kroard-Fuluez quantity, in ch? 784.0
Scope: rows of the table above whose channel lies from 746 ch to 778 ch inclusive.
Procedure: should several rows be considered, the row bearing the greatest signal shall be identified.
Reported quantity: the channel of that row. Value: 772.0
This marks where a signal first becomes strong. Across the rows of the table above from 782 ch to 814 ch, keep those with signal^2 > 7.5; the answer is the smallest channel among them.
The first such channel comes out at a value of 784.0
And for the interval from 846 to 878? 860.0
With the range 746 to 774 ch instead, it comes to 768.0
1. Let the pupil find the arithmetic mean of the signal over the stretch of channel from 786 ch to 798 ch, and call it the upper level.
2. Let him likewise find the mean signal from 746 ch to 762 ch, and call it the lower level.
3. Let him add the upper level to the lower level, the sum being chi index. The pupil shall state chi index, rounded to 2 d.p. 5.45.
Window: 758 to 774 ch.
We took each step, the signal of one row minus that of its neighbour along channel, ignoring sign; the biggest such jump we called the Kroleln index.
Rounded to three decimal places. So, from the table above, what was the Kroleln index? 0.050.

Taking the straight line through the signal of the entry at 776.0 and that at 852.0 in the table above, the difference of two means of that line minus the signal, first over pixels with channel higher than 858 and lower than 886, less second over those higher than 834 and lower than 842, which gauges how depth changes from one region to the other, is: -0.6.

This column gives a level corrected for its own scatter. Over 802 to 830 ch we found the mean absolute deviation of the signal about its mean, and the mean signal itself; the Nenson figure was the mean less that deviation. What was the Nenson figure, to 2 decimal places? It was 2.78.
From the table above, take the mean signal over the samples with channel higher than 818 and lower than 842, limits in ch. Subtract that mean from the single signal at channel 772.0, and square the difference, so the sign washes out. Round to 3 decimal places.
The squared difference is 0.018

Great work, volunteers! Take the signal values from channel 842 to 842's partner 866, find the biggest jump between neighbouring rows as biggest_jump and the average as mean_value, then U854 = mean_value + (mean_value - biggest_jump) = 5.01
